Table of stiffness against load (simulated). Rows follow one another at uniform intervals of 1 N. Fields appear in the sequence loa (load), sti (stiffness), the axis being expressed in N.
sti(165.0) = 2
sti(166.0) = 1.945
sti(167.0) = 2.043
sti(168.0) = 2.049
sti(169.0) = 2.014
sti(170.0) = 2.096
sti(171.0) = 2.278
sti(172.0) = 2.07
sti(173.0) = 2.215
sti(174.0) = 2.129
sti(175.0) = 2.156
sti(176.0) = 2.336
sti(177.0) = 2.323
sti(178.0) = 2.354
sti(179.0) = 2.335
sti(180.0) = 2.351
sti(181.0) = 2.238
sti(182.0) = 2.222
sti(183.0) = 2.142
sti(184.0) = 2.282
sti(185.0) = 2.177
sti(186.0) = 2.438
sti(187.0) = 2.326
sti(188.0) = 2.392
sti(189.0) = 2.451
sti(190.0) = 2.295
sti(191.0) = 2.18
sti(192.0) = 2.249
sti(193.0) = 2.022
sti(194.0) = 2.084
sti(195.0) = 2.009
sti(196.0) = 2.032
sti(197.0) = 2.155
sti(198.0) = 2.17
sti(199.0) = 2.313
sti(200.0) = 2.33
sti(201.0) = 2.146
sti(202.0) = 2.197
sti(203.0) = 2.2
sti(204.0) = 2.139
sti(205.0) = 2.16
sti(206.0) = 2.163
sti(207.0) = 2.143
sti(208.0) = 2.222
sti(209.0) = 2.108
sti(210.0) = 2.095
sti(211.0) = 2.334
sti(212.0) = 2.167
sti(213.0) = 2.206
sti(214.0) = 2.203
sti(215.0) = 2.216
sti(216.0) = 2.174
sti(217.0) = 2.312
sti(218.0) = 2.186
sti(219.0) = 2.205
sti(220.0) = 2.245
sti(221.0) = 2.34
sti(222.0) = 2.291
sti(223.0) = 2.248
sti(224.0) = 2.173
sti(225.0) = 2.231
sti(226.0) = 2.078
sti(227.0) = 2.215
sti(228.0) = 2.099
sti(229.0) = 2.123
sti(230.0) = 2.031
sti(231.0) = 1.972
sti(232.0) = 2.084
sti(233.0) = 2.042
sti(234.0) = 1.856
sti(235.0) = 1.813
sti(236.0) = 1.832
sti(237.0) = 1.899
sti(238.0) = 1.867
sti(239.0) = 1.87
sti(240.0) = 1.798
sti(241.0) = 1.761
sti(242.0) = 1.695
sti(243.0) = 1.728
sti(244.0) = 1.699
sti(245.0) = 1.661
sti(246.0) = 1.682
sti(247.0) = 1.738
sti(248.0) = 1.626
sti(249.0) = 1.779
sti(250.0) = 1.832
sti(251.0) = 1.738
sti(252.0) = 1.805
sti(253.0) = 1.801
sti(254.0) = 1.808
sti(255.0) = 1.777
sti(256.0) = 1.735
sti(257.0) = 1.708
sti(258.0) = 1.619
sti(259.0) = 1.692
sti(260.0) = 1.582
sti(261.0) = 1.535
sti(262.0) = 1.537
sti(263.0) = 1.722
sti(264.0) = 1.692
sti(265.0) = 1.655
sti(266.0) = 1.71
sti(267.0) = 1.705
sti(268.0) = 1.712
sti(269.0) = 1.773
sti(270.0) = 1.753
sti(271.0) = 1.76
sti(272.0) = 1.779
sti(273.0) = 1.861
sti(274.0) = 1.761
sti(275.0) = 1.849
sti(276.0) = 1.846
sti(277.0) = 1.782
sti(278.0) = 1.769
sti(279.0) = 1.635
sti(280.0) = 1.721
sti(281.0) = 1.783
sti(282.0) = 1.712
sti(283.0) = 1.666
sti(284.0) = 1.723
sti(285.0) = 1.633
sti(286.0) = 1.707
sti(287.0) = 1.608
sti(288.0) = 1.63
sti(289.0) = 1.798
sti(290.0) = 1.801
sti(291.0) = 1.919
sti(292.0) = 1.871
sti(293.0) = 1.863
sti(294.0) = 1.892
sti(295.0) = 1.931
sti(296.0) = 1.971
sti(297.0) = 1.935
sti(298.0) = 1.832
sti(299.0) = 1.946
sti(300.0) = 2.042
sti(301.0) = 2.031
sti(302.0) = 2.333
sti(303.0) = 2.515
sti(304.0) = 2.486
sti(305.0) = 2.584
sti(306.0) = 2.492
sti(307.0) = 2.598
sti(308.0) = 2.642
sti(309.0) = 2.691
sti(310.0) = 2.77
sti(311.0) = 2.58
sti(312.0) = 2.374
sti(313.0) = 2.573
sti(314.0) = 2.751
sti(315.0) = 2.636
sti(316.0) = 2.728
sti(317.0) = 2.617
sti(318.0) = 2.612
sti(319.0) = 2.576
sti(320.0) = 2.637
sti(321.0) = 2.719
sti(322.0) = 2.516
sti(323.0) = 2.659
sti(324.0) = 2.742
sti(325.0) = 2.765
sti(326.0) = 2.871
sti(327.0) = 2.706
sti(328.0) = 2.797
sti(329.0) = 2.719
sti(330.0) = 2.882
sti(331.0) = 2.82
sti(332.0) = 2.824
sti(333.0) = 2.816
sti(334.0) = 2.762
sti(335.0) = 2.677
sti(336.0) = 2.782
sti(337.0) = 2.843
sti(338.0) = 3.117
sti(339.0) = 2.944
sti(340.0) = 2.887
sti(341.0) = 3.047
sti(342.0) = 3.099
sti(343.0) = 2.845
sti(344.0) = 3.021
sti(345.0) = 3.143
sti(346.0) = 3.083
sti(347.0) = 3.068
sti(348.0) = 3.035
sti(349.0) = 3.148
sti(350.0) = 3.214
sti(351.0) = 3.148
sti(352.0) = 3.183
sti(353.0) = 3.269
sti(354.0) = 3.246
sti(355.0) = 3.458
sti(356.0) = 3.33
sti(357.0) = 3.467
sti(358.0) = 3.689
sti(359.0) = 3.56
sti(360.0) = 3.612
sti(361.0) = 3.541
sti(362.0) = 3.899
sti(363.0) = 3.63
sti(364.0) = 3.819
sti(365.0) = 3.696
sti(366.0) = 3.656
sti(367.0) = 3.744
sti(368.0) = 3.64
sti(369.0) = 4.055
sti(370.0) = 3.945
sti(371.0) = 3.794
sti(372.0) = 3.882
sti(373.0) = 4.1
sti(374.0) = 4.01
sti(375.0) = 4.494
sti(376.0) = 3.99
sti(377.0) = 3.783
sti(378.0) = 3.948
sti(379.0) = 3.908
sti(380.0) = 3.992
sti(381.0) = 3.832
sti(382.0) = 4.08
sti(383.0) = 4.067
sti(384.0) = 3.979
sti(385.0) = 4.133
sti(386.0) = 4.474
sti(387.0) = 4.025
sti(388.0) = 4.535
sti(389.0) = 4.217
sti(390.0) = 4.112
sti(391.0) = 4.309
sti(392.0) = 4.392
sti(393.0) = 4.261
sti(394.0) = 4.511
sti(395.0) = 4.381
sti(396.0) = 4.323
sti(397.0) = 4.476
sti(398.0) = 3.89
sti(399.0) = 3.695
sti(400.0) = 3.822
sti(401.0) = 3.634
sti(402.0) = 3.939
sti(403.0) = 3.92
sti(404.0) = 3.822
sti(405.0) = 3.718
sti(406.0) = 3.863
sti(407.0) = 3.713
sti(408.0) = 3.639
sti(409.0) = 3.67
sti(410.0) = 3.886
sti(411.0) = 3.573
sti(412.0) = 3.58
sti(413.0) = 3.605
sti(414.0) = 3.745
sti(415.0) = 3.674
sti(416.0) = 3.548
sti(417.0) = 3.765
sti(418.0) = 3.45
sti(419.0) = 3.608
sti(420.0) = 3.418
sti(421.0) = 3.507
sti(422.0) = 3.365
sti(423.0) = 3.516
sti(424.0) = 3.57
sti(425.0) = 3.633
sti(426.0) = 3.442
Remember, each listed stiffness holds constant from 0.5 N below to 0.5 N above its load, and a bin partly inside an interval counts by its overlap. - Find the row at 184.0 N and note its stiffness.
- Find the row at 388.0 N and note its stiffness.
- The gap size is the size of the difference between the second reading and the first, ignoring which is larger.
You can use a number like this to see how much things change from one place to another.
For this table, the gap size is 2.3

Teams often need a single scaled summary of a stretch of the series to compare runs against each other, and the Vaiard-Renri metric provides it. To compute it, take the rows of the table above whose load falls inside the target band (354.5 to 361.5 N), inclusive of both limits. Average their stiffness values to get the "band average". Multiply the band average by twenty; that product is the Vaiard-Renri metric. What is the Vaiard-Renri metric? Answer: 70.4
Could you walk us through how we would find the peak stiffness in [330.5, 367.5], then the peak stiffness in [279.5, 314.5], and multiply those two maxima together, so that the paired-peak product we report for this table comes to 10.8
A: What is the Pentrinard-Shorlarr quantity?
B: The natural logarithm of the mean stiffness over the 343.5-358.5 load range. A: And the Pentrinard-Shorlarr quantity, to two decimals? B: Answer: 1.17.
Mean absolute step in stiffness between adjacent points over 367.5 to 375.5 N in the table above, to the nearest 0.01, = 0.22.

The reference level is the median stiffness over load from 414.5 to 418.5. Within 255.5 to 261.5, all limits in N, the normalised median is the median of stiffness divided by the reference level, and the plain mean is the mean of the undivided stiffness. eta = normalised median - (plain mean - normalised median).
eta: -0.73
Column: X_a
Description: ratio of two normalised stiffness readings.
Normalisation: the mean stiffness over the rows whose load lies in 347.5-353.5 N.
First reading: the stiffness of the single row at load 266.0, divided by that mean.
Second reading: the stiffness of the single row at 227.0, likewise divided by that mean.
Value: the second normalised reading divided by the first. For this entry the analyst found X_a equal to 1.30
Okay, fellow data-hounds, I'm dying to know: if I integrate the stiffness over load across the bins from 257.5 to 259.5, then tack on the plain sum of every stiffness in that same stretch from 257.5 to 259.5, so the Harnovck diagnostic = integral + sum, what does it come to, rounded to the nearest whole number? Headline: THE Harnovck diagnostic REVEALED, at 7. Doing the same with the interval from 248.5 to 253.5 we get 18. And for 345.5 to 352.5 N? 44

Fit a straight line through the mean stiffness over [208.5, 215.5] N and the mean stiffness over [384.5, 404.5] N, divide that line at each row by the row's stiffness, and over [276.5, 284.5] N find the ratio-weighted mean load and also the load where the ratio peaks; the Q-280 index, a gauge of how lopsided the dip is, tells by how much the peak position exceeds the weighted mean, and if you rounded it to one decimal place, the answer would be -1.5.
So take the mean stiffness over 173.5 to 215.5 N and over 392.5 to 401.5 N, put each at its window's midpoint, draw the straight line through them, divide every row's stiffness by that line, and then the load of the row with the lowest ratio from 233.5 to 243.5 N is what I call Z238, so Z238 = 242.0 N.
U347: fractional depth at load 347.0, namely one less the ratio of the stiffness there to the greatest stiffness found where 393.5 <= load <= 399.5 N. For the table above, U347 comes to 0.32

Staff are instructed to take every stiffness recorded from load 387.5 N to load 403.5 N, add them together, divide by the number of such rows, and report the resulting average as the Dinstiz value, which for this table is 4.15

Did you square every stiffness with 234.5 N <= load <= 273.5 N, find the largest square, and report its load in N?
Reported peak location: 237.0 N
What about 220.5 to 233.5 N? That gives 221.0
